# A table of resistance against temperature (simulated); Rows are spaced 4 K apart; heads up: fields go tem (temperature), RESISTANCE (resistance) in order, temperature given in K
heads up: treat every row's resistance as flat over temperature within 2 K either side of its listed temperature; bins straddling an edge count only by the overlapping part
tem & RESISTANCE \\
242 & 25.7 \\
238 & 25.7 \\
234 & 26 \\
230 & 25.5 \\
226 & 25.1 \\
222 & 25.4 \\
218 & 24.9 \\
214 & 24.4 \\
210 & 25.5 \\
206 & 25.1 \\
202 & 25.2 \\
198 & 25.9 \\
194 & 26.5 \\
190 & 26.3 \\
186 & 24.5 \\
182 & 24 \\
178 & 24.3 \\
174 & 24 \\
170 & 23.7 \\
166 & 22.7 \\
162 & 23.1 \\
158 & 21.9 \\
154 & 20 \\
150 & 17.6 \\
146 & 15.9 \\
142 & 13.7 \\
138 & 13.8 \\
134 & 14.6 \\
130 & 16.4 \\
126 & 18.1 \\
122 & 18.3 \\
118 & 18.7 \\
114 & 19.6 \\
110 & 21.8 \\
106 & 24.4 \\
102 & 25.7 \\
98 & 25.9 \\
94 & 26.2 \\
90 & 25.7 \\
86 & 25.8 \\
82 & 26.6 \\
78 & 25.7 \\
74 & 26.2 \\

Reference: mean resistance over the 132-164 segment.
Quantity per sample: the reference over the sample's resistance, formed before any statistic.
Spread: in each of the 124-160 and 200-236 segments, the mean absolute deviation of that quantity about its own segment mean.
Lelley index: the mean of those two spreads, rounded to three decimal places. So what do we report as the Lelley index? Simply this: 0.072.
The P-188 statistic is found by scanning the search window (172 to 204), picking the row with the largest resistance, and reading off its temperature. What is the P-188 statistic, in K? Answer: 194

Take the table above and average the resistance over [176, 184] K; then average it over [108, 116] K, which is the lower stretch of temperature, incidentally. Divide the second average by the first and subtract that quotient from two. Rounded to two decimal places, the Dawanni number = 1.14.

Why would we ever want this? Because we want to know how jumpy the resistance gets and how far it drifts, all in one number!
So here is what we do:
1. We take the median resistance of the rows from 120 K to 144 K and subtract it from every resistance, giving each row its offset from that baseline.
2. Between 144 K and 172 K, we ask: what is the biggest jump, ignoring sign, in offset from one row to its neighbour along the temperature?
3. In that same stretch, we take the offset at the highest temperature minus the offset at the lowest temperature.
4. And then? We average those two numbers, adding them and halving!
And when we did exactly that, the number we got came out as 5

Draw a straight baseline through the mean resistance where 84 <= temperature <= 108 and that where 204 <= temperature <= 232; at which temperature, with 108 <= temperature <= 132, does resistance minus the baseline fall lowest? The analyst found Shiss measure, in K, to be 130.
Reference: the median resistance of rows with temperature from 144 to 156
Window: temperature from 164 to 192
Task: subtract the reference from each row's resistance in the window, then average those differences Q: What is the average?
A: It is 6.6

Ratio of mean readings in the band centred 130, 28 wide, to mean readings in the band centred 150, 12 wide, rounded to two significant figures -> 0.91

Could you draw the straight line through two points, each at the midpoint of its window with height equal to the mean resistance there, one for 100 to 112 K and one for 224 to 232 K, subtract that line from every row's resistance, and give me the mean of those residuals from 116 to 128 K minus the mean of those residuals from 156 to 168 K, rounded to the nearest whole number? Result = -4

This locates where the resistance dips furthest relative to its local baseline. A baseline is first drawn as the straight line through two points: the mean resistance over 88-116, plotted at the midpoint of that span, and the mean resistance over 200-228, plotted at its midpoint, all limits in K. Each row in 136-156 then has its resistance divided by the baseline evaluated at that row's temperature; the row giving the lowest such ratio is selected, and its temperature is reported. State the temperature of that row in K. 142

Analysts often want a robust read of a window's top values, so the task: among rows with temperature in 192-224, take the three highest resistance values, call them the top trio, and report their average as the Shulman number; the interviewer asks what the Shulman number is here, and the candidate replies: 26.0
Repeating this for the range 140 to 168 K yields 22.6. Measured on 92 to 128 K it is 25.9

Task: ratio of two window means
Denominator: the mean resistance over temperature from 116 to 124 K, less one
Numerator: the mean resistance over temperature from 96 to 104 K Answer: 1.5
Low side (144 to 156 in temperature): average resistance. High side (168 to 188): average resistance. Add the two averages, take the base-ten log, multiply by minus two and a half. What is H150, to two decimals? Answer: -4.06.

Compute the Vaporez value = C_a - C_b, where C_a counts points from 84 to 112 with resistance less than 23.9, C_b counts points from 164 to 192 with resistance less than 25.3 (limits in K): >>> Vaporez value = -5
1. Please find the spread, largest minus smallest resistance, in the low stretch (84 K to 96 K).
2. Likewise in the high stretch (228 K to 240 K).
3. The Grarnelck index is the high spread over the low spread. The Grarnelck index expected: 1.0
